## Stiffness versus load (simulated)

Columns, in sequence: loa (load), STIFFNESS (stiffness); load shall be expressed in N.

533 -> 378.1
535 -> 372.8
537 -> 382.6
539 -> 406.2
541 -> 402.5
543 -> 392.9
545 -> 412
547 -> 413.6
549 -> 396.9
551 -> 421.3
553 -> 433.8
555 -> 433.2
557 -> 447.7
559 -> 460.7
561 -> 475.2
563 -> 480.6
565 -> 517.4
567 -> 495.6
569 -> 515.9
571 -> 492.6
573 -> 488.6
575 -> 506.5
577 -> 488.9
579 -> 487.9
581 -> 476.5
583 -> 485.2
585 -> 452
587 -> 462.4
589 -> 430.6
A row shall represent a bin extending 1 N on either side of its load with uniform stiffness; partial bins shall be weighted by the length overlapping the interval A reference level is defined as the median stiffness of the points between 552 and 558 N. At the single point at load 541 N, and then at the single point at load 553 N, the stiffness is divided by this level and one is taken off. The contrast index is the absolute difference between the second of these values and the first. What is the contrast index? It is 0.072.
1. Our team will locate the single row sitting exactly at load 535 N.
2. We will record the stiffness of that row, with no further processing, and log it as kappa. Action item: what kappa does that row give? 372.8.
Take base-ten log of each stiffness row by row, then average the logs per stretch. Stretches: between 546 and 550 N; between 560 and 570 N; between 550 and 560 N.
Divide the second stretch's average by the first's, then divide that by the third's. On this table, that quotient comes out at 0.391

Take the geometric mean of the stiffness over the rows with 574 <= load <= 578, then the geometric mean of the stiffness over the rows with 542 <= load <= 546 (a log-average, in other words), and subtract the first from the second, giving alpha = -95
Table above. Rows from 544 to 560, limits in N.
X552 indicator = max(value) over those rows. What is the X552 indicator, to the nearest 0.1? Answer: 460.7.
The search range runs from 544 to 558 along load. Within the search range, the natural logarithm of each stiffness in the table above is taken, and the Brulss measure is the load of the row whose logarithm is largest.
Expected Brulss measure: 557 N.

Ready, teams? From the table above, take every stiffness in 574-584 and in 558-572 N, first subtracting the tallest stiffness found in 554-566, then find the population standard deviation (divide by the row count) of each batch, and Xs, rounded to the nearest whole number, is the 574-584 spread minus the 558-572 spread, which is -10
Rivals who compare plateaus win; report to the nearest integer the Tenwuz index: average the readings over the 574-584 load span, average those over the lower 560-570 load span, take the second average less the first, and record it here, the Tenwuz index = 8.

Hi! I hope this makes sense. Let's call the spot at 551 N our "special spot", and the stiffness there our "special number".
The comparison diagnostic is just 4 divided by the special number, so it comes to 0.0095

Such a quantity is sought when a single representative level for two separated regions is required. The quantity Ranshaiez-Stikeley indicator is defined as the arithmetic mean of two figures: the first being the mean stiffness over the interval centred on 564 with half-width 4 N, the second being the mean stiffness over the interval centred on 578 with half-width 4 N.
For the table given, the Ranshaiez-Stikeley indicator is 491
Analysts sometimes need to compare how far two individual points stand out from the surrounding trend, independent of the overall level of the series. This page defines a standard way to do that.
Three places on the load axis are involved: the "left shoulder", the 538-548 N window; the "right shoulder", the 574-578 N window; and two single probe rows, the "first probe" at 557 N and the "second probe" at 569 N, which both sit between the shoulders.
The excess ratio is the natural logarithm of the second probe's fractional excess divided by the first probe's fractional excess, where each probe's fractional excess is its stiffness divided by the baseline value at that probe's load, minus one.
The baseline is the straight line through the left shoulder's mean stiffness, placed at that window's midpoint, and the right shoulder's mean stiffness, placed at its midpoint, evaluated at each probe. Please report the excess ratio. 2.4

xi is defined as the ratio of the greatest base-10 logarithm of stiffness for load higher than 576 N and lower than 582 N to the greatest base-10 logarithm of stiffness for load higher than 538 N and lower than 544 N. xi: 1.03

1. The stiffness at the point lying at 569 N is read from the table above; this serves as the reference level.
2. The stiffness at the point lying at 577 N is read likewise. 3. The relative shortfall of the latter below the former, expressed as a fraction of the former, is 0.05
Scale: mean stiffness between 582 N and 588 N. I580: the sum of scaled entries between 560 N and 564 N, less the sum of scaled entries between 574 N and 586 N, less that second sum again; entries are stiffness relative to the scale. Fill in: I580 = -10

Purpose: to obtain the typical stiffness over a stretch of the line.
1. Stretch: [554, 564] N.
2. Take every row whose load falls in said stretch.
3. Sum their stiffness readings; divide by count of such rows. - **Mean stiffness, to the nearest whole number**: 459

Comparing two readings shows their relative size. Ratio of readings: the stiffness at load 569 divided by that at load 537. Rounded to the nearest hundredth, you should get 1.35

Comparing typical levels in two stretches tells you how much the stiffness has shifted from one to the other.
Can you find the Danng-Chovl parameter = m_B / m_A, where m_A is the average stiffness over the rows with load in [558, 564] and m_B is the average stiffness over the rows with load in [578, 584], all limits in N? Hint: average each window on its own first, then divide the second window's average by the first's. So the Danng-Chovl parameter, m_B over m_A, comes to 1.02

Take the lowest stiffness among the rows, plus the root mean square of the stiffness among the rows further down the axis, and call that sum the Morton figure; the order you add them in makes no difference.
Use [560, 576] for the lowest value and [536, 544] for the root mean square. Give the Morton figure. 871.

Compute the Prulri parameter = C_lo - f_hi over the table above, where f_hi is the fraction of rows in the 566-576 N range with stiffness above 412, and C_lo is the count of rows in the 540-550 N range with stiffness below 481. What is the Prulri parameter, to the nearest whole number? 4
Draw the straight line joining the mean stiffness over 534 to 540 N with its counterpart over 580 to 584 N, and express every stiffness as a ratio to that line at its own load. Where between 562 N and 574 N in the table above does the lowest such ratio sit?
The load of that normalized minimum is 573 N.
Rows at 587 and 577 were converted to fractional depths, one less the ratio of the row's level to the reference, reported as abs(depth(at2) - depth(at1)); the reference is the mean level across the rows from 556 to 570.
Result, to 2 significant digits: 0.055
